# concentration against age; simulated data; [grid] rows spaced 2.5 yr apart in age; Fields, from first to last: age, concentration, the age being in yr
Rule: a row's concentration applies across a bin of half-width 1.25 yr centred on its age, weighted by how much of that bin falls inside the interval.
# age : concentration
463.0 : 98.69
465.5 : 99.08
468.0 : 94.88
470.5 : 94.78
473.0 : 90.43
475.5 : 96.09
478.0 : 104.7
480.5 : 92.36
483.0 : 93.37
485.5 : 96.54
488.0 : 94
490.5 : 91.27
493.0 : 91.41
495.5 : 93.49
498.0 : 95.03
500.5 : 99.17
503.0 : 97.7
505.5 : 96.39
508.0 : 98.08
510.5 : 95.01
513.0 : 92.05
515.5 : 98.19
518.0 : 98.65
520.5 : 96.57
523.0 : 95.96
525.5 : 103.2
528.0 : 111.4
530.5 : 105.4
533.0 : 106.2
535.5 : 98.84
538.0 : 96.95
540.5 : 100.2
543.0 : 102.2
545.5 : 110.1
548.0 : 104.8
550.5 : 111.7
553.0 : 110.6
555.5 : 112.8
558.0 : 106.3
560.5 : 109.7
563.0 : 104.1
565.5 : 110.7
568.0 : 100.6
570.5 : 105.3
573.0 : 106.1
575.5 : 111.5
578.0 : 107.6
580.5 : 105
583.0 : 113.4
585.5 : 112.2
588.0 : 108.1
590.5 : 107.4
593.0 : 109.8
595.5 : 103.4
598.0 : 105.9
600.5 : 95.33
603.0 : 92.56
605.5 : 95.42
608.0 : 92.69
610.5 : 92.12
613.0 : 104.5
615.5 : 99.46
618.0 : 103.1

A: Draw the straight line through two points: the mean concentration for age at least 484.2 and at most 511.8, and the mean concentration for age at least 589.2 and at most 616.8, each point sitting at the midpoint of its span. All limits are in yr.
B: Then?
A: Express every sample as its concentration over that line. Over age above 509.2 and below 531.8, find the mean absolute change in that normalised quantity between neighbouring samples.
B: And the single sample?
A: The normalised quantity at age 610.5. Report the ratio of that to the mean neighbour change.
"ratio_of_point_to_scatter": 21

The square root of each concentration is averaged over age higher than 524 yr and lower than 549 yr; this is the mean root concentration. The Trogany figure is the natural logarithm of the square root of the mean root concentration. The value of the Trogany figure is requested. 1.16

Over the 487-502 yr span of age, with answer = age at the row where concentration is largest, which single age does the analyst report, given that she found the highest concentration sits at 500.5 yr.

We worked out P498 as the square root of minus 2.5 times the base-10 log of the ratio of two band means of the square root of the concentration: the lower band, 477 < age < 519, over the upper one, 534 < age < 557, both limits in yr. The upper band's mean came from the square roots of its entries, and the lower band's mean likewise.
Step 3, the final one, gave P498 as 0.23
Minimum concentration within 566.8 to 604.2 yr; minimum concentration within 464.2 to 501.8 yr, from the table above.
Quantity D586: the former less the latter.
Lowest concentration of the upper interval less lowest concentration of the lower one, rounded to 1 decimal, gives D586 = 2.1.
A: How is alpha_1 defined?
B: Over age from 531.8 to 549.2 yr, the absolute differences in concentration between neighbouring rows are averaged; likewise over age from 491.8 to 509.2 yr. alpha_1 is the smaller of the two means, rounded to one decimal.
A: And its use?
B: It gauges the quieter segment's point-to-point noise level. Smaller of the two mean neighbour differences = 2.0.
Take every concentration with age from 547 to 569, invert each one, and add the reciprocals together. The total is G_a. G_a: 0.0835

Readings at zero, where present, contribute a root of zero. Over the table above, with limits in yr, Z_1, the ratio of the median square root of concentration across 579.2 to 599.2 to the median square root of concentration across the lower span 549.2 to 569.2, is 0.99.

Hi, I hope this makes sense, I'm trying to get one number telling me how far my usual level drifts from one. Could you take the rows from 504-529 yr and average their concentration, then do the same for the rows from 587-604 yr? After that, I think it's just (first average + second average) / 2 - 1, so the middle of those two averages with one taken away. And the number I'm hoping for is 99.9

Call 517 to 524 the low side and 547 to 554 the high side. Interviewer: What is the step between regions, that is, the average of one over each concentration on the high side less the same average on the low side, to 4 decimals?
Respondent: -0.0011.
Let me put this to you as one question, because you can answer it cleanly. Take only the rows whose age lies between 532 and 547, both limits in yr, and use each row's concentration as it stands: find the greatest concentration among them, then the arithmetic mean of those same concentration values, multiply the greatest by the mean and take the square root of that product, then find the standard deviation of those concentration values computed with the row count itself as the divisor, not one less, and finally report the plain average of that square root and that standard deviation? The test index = 55.3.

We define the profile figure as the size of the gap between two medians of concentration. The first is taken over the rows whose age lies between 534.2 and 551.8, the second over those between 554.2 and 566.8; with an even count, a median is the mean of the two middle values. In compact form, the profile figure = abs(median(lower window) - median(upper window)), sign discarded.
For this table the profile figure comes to 7.5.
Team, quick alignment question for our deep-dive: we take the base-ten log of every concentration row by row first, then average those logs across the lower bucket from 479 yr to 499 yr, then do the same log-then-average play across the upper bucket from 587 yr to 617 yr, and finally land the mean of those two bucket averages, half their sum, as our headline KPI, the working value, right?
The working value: 1.99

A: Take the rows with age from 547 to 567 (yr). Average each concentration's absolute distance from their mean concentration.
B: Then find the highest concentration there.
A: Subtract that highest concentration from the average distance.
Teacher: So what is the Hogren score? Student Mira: -110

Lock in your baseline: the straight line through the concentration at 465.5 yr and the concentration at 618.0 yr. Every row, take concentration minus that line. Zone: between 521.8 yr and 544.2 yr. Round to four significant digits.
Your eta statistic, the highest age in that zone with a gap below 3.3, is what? 543.0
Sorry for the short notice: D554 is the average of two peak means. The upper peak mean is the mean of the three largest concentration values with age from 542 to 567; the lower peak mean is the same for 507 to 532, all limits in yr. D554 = 109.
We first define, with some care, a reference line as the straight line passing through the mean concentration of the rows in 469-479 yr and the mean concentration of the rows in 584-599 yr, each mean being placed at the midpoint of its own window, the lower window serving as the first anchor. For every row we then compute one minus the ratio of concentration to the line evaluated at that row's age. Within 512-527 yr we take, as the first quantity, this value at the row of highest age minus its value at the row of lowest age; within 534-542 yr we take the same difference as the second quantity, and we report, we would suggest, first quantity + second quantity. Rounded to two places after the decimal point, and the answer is -0.11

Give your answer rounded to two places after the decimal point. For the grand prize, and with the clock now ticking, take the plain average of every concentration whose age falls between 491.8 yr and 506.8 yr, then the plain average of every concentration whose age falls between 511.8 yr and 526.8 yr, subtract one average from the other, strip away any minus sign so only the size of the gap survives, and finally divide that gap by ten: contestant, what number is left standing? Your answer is 0.19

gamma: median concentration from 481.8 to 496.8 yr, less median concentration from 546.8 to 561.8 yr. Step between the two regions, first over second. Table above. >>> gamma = -17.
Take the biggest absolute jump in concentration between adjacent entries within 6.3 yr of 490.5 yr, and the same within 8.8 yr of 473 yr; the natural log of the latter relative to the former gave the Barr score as 1.5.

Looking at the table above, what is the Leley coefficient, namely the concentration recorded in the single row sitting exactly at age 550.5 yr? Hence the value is 111.7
